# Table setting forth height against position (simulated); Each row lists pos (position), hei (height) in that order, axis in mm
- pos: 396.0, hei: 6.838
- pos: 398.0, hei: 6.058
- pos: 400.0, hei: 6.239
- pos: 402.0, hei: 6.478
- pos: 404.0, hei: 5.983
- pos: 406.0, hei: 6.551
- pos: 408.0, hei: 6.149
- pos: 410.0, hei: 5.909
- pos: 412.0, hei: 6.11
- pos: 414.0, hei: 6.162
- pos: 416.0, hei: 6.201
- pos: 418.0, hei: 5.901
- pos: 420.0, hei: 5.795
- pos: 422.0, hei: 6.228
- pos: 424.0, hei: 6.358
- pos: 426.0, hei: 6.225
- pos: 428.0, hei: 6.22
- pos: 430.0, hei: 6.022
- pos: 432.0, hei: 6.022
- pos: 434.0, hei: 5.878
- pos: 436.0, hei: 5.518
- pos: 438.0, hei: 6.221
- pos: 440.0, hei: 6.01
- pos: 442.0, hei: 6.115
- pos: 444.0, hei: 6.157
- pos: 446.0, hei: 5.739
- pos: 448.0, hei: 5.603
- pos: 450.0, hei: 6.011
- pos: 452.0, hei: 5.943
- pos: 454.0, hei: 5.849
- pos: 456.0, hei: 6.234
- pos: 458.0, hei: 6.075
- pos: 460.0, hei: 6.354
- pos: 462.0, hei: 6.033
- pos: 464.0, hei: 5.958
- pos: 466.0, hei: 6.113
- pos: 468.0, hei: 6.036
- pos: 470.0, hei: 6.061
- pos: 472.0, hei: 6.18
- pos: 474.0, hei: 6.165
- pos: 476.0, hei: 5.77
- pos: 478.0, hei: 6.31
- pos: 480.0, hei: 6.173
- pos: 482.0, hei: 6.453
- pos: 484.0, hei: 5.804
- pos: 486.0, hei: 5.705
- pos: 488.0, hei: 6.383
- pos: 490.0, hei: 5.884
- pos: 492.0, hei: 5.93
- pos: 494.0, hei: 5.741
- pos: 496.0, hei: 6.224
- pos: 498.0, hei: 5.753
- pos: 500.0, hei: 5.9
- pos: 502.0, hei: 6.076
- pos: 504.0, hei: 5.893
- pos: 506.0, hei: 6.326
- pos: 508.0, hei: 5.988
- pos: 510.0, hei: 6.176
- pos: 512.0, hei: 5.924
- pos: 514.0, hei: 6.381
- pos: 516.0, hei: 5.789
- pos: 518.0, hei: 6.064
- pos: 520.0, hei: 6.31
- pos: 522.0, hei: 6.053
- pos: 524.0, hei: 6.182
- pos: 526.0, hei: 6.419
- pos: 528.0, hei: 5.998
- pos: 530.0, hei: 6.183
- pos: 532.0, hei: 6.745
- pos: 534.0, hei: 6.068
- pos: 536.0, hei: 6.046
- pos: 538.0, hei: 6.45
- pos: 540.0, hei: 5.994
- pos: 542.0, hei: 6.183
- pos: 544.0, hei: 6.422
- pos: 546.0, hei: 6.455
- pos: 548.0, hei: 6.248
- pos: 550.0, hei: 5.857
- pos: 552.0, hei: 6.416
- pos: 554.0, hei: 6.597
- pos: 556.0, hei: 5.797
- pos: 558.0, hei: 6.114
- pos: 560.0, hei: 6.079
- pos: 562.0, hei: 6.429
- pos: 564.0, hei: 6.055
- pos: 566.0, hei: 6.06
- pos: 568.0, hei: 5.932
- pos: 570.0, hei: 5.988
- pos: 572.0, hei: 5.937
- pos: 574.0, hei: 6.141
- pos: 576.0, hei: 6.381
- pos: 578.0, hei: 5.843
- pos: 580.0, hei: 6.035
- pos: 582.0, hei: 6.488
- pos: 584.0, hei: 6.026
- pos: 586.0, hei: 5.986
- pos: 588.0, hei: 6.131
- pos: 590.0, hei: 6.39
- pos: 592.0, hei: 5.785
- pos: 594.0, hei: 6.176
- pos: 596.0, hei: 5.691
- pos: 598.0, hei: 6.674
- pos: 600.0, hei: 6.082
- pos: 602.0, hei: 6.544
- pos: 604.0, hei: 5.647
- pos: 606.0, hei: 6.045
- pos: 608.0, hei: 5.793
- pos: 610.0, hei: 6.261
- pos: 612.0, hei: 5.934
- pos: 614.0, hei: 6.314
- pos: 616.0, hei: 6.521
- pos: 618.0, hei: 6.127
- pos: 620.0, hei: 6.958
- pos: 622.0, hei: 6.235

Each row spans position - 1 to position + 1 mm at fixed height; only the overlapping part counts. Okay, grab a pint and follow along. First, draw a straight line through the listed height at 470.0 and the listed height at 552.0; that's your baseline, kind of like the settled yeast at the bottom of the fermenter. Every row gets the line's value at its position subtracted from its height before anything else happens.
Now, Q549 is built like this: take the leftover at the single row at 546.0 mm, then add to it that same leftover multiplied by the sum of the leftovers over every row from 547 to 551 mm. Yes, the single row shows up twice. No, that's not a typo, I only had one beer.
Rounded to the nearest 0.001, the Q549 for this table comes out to 0.019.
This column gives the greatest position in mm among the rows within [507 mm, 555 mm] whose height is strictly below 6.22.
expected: 550.0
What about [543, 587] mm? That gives 586.0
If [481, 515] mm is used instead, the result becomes 512.0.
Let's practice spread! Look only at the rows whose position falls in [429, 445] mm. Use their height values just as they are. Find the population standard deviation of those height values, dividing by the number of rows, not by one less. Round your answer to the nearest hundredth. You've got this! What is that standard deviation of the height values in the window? 0.20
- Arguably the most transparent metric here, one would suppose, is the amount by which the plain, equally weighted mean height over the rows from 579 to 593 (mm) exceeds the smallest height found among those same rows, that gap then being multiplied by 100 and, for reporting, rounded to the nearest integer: 34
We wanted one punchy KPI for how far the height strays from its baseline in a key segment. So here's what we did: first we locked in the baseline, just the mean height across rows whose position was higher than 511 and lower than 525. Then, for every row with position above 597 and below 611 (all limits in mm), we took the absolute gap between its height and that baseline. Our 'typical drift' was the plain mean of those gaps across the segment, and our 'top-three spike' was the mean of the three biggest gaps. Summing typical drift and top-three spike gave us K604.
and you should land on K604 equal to 0.78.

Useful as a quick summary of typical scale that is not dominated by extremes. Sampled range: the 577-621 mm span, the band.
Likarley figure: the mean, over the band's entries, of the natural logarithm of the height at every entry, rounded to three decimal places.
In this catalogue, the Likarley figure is 1.816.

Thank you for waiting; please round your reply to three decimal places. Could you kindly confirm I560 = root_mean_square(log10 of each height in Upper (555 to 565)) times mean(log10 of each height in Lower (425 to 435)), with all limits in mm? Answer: 0.615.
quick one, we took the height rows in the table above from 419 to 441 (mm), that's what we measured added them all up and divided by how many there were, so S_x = 6.05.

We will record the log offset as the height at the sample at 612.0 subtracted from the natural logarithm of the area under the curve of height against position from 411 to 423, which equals -1.6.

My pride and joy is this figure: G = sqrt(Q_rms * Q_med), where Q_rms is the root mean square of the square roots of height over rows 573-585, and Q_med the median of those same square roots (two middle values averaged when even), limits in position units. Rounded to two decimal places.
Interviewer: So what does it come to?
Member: 2.47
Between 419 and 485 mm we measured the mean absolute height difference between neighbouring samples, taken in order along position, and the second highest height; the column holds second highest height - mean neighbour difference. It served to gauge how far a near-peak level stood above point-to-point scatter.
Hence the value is 6.13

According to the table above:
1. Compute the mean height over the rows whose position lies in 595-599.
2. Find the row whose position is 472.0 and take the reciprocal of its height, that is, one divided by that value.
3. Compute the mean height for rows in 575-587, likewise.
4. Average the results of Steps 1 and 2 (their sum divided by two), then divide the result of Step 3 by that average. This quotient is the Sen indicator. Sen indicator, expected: 1.93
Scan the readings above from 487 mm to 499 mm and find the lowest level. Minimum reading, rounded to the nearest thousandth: 5.741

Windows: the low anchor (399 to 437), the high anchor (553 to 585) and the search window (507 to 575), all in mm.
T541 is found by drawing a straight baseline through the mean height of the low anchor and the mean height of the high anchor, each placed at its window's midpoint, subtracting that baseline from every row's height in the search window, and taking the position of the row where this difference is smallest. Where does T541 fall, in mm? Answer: 516.0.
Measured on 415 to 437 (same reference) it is 436.0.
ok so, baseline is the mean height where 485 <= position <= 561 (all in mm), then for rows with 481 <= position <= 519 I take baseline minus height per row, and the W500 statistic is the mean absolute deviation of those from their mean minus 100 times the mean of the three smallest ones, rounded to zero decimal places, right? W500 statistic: 28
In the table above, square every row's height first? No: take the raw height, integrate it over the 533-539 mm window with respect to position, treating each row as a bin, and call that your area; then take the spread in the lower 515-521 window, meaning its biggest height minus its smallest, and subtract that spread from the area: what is 37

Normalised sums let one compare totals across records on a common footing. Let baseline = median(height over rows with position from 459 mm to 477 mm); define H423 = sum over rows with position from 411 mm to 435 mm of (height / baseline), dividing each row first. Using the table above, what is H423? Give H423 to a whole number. 12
